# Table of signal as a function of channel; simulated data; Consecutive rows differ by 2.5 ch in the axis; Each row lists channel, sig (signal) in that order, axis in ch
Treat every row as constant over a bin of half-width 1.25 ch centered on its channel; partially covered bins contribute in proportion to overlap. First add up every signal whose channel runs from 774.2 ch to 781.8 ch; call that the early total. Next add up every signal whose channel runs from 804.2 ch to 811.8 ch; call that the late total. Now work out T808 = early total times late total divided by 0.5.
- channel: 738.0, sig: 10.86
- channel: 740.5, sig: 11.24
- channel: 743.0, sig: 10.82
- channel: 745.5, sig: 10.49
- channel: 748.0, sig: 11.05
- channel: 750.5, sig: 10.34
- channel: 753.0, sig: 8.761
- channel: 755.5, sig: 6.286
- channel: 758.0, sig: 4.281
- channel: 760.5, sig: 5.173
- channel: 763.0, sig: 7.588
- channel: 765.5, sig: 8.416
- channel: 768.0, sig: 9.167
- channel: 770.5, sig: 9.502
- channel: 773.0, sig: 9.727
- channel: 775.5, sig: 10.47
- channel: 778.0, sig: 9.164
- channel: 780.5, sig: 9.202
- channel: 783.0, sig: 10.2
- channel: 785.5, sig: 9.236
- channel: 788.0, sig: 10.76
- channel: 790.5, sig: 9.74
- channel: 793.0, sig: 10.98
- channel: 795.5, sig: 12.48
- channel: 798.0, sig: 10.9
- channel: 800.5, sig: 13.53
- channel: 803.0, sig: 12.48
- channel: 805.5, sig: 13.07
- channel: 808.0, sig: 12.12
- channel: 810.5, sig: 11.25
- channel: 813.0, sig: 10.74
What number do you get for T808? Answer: 2102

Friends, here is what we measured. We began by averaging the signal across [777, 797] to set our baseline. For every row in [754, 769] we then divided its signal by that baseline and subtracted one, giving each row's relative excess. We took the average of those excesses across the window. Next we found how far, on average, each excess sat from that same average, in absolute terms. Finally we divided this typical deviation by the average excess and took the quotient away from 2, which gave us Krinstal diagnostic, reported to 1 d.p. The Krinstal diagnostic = 2.5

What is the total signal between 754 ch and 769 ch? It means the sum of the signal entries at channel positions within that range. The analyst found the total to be 40.9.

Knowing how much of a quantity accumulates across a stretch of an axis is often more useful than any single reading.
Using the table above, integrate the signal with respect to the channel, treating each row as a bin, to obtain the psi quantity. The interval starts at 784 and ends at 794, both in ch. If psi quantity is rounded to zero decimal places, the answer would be 102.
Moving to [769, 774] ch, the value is 48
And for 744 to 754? 102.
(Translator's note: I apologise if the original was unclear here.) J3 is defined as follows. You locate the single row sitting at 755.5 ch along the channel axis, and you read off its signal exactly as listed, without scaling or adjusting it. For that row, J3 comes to 6.286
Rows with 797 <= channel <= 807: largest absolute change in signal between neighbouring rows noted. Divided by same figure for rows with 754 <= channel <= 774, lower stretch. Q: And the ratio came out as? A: 1.09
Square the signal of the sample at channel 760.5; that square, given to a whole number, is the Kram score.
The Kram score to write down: 27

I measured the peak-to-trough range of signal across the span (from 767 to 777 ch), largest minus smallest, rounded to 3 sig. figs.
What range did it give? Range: 1.30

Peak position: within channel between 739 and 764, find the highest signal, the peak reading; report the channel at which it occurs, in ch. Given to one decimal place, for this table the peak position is 740.5 ch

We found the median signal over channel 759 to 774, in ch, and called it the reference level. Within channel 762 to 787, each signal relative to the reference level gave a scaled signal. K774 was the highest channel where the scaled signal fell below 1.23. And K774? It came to 785.5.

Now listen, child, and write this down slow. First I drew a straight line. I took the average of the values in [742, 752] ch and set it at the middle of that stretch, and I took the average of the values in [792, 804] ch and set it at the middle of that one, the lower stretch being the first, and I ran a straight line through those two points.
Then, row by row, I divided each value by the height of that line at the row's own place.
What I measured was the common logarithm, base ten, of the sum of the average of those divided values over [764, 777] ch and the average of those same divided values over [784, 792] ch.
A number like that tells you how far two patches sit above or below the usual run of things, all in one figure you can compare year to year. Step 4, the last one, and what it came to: 0.22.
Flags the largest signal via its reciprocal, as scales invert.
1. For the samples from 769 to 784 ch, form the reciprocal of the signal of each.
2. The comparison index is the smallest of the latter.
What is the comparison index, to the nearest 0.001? 0.096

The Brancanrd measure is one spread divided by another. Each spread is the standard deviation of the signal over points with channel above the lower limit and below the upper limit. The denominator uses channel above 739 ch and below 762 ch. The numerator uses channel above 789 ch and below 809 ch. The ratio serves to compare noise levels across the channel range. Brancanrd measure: 0.46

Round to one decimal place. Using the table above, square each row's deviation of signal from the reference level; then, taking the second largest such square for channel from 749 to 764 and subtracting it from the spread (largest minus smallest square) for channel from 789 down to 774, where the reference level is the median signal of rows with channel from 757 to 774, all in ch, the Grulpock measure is -5.6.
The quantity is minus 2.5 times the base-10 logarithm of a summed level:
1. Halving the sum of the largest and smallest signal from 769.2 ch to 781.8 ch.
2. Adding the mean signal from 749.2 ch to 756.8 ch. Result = -3.15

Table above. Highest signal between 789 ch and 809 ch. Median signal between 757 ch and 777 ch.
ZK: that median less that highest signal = -4.7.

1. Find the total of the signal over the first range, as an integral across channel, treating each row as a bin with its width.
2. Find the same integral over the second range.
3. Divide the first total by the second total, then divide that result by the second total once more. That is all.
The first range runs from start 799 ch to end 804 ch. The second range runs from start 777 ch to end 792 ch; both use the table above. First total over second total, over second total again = 0.003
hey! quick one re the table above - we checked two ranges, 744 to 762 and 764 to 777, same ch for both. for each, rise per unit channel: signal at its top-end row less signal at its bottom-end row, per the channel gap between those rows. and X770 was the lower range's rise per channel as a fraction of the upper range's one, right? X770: -1.7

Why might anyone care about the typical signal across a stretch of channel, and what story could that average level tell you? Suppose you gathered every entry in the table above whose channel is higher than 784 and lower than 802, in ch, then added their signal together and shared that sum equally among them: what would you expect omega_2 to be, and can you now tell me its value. 11.1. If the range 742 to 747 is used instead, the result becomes 10.7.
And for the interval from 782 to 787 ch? 9.7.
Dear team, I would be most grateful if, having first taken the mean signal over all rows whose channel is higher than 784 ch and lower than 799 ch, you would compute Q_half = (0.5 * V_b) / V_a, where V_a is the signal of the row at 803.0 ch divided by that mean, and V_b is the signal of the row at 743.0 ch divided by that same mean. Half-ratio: 0.43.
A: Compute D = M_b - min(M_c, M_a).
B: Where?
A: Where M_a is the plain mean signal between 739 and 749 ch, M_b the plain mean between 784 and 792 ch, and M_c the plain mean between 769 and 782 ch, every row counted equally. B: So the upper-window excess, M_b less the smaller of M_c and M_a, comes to 0.3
